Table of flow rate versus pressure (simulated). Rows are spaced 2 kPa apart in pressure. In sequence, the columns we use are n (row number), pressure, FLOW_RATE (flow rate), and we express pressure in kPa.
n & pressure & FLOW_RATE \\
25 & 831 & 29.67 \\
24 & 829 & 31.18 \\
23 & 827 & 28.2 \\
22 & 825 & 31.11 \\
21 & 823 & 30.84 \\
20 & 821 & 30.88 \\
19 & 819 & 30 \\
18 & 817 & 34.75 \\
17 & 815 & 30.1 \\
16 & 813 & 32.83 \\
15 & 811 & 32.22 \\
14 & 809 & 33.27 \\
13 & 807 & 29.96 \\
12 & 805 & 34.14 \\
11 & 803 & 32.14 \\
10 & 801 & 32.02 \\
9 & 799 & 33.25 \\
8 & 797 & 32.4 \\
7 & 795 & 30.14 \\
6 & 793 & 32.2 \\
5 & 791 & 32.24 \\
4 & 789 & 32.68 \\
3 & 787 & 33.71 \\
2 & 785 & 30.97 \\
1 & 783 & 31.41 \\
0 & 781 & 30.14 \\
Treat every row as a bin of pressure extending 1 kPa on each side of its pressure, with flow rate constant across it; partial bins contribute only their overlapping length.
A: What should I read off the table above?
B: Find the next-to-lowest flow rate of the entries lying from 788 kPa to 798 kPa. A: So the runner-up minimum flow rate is 32.2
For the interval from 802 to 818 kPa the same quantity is 30.1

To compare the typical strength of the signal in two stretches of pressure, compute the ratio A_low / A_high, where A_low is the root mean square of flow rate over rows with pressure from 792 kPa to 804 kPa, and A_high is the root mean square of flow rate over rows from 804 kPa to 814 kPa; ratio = 0.99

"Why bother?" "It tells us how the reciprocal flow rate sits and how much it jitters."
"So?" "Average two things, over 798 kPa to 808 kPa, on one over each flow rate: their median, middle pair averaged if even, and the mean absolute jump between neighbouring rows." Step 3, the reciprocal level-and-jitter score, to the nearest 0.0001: 0.0165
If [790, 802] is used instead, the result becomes 0.0162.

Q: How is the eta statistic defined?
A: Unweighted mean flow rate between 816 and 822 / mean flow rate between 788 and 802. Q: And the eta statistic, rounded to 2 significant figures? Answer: 0.99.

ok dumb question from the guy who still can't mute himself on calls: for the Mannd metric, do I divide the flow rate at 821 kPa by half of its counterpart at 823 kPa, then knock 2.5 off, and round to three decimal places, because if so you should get -0.497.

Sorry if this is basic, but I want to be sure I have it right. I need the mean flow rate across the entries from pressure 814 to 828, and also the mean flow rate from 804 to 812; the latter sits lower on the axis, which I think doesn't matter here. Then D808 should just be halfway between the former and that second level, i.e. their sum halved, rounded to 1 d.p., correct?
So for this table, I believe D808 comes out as 31.6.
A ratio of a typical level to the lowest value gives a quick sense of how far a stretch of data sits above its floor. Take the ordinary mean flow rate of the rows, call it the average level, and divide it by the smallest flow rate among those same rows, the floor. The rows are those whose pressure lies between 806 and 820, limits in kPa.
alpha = 1.06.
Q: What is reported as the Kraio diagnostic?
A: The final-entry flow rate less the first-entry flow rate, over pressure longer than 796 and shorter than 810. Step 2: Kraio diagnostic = 0.9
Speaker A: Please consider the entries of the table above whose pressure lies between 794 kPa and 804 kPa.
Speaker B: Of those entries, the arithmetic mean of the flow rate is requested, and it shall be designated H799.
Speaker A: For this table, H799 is 32.0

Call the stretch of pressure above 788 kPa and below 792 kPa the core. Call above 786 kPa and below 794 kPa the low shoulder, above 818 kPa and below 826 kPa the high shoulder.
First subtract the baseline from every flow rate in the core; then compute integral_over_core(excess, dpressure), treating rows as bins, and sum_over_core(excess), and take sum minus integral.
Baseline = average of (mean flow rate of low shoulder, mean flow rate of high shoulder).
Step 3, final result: -1.5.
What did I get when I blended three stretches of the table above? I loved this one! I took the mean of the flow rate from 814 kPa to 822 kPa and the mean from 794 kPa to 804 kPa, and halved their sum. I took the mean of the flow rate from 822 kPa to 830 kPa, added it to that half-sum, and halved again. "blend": 31.0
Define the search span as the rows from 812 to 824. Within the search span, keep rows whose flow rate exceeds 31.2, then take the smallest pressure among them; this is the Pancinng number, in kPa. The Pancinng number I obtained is 813 kPa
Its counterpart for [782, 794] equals 783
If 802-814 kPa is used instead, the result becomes 803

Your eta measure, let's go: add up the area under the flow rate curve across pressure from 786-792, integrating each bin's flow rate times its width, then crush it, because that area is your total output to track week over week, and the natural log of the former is 5.3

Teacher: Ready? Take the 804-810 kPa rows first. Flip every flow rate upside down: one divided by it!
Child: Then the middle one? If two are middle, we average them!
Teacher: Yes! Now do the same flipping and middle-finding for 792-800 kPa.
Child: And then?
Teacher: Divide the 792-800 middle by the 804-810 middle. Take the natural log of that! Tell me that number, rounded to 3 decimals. 0.030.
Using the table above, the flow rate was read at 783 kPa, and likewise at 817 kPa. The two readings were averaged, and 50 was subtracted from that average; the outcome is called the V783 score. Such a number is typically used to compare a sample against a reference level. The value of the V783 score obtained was -16.9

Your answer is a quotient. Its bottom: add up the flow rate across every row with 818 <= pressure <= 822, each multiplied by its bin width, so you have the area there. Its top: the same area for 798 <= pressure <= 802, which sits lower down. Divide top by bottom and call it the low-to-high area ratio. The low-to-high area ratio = 1.07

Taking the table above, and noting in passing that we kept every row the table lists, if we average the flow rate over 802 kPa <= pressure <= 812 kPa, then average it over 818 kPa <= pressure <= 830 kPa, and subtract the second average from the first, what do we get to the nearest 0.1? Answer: 2.0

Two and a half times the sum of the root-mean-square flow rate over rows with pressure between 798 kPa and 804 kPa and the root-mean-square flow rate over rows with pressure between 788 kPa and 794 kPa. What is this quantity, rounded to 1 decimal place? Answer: 162.1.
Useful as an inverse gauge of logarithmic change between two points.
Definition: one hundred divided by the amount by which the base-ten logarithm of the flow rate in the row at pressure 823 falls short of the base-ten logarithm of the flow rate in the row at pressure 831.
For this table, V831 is -5954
